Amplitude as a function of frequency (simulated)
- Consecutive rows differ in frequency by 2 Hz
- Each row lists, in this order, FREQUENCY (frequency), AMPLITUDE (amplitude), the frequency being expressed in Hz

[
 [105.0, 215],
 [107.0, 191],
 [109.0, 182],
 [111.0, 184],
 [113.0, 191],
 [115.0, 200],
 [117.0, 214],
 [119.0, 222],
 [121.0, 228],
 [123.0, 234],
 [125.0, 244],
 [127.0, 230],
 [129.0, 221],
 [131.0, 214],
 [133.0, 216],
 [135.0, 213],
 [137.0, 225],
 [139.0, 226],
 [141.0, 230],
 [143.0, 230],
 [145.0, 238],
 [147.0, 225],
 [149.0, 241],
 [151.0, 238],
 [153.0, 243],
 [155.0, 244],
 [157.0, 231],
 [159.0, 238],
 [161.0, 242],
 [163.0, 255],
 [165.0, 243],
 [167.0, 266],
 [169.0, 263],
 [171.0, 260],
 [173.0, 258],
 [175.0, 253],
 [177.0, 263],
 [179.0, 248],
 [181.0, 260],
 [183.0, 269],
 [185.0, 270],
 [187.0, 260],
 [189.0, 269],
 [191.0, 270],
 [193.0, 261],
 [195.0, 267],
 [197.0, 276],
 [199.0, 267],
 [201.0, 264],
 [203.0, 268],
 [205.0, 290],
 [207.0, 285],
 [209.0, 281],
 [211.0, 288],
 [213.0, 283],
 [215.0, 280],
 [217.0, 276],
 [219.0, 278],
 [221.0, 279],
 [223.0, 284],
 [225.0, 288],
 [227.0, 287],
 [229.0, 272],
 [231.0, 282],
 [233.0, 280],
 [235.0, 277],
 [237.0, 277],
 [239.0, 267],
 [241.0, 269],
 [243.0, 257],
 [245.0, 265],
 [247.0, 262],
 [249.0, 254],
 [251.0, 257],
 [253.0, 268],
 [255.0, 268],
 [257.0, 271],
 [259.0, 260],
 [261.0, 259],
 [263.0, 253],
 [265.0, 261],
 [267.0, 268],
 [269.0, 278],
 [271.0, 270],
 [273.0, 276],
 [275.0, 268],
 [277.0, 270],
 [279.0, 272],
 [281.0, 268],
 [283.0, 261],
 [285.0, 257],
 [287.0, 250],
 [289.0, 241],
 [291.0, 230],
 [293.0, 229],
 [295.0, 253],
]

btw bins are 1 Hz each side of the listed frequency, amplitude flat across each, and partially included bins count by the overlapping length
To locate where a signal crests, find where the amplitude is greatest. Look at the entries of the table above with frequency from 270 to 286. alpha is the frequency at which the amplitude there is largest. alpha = 273.0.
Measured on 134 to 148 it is 145.0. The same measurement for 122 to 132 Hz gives 125.0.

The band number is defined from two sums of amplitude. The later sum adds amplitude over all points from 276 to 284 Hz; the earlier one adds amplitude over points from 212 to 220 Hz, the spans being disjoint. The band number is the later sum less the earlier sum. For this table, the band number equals -46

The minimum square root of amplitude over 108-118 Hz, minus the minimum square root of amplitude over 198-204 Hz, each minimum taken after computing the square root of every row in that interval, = -2.8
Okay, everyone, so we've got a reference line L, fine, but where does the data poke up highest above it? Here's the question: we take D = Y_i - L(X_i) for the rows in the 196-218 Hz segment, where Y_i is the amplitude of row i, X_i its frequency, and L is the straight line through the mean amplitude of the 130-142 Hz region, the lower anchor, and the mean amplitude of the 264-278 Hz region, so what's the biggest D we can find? 44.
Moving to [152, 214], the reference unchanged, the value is 44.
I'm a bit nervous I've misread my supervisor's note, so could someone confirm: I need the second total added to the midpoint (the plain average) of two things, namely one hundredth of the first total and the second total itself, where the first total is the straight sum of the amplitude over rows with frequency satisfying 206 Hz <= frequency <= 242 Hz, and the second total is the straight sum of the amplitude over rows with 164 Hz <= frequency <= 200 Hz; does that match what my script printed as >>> 7110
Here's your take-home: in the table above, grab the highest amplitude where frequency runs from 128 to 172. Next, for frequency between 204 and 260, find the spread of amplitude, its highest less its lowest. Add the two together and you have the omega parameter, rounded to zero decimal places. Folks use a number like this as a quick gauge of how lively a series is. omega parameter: 302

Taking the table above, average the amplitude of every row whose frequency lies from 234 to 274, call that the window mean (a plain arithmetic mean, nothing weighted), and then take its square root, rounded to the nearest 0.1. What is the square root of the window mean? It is 16.3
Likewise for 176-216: 16.5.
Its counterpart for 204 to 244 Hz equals 16.7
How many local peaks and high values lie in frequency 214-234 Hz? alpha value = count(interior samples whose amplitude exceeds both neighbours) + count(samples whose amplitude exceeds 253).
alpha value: 12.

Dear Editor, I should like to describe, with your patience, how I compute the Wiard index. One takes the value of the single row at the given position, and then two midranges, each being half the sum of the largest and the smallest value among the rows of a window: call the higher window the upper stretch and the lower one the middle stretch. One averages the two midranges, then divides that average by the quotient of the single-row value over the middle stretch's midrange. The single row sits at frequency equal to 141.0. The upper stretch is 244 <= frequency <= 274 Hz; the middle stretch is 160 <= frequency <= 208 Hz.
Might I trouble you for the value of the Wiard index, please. 307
